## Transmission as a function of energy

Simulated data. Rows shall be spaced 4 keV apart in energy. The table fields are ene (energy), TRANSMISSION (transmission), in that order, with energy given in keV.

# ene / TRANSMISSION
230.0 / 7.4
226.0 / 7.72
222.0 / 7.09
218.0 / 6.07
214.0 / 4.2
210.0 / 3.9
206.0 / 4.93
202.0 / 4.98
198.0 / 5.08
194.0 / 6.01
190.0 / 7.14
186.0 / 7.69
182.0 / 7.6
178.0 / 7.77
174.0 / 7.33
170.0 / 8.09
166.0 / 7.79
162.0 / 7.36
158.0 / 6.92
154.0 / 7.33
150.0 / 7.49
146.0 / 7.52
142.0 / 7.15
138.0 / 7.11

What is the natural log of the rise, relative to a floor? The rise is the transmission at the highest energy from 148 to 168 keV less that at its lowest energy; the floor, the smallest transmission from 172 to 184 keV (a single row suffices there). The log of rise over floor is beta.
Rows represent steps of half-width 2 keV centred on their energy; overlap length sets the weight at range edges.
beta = -3.20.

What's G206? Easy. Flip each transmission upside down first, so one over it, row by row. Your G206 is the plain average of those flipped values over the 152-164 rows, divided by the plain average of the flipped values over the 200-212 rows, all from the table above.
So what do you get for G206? 0.63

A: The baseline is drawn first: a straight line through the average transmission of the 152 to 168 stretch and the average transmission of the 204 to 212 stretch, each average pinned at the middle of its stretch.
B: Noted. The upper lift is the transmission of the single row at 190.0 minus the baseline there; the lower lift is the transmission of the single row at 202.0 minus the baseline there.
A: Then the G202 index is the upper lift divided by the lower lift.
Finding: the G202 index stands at 8.2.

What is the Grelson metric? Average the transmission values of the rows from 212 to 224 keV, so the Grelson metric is 5.8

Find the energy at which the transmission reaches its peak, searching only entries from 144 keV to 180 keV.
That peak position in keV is 170.0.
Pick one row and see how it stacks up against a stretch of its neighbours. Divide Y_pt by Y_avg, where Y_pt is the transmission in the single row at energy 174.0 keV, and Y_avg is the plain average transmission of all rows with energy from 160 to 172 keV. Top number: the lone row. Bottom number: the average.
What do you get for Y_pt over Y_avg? 0.95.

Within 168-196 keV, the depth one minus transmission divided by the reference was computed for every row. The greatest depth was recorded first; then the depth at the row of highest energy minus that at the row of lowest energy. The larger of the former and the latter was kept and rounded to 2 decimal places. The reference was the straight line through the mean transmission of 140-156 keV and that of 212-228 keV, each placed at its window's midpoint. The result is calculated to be 0.25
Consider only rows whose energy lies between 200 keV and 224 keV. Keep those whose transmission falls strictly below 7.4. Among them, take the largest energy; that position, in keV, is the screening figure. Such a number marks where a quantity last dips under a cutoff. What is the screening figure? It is 222.0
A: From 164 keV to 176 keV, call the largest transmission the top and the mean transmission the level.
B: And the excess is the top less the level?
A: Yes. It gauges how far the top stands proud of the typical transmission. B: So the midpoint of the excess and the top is 4.2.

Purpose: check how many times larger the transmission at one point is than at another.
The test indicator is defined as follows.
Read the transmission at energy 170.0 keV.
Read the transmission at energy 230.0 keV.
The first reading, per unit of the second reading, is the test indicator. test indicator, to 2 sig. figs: 1.1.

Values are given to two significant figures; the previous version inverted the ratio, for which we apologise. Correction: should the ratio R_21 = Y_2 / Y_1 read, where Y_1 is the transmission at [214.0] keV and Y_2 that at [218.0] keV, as 1.4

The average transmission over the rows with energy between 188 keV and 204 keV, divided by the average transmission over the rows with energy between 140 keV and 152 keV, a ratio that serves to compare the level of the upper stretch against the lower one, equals 0.79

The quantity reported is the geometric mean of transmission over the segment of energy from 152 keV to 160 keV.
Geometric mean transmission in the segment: 7.1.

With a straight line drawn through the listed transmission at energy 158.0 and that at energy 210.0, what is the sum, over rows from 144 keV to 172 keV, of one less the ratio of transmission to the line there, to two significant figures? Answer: -0.63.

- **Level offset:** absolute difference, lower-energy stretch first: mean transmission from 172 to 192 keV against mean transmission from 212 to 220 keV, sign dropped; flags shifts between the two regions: 2.4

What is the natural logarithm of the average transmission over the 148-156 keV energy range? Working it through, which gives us 2.00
